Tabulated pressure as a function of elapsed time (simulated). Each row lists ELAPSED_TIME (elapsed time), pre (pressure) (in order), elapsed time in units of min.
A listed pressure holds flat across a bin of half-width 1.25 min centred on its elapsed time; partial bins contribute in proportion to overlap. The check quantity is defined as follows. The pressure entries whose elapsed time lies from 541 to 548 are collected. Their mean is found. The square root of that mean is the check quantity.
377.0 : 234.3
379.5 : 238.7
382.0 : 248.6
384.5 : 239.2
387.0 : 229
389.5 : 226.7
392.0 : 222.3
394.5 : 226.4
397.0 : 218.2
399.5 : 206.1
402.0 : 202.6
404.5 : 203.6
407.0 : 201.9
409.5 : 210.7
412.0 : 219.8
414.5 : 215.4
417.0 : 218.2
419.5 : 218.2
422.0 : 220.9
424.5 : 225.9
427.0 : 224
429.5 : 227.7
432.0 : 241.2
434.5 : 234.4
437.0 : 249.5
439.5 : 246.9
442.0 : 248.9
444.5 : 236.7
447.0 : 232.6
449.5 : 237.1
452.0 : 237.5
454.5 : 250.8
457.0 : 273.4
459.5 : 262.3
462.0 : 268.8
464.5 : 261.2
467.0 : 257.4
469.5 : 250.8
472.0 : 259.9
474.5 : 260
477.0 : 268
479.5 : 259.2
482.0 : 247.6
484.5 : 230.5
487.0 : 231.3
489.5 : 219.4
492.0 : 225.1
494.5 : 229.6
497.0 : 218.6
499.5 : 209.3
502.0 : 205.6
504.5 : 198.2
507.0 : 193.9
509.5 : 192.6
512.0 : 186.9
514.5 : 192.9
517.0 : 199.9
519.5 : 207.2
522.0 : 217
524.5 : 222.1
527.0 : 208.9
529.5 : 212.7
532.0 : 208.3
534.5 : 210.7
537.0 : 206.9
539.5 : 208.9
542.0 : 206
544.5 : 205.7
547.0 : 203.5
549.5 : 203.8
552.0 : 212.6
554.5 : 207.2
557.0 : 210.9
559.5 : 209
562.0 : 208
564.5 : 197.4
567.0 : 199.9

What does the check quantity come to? 14.3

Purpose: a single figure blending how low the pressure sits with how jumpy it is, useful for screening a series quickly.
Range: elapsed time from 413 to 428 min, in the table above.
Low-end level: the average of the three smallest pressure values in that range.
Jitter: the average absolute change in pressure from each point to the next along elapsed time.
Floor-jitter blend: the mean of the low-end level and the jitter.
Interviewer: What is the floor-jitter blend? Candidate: 110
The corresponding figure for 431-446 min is 123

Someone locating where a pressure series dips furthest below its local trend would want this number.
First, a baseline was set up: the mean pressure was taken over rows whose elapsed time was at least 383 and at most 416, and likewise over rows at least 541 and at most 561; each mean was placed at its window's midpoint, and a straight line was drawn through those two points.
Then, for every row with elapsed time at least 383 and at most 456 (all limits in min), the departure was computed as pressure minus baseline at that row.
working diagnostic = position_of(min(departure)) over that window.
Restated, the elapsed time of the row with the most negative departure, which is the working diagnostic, 407.0 min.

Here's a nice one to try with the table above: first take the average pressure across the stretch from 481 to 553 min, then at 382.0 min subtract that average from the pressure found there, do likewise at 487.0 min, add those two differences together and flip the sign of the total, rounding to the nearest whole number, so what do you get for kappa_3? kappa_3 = -58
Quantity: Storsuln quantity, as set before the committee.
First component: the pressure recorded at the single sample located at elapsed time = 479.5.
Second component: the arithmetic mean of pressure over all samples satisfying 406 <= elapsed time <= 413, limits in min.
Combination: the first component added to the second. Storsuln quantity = 470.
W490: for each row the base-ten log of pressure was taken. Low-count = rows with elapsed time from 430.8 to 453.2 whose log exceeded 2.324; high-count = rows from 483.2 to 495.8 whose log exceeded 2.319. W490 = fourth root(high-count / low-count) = 0.86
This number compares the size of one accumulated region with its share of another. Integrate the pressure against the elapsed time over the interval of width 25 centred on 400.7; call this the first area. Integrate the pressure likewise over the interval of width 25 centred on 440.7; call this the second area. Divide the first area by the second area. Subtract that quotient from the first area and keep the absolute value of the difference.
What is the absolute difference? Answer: 5345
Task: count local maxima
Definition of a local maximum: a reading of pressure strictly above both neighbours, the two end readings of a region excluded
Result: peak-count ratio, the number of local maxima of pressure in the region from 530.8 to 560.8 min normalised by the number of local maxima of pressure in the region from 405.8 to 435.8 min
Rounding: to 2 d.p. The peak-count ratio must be 1.33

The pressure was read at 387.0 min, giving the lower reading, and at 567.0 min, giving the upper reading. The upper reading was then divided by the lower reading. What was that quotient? 0.87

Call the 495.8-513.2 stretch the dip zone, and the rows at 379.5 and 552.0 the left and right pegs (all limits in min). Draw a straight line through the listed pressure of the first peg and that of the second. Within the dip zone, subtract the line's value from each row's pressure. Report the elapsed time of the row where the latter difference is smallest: 512.0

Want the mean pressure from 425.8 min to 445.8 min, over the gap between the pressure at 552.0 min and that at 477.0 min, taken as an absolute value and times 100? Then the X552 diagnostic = 431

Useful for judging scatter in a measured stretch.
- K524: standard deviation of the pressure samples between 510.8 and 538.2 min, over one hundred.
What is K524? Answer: 0.10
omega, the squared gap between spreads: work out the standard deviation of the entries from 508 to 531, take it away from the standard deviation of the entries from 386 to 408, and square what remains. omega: 0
